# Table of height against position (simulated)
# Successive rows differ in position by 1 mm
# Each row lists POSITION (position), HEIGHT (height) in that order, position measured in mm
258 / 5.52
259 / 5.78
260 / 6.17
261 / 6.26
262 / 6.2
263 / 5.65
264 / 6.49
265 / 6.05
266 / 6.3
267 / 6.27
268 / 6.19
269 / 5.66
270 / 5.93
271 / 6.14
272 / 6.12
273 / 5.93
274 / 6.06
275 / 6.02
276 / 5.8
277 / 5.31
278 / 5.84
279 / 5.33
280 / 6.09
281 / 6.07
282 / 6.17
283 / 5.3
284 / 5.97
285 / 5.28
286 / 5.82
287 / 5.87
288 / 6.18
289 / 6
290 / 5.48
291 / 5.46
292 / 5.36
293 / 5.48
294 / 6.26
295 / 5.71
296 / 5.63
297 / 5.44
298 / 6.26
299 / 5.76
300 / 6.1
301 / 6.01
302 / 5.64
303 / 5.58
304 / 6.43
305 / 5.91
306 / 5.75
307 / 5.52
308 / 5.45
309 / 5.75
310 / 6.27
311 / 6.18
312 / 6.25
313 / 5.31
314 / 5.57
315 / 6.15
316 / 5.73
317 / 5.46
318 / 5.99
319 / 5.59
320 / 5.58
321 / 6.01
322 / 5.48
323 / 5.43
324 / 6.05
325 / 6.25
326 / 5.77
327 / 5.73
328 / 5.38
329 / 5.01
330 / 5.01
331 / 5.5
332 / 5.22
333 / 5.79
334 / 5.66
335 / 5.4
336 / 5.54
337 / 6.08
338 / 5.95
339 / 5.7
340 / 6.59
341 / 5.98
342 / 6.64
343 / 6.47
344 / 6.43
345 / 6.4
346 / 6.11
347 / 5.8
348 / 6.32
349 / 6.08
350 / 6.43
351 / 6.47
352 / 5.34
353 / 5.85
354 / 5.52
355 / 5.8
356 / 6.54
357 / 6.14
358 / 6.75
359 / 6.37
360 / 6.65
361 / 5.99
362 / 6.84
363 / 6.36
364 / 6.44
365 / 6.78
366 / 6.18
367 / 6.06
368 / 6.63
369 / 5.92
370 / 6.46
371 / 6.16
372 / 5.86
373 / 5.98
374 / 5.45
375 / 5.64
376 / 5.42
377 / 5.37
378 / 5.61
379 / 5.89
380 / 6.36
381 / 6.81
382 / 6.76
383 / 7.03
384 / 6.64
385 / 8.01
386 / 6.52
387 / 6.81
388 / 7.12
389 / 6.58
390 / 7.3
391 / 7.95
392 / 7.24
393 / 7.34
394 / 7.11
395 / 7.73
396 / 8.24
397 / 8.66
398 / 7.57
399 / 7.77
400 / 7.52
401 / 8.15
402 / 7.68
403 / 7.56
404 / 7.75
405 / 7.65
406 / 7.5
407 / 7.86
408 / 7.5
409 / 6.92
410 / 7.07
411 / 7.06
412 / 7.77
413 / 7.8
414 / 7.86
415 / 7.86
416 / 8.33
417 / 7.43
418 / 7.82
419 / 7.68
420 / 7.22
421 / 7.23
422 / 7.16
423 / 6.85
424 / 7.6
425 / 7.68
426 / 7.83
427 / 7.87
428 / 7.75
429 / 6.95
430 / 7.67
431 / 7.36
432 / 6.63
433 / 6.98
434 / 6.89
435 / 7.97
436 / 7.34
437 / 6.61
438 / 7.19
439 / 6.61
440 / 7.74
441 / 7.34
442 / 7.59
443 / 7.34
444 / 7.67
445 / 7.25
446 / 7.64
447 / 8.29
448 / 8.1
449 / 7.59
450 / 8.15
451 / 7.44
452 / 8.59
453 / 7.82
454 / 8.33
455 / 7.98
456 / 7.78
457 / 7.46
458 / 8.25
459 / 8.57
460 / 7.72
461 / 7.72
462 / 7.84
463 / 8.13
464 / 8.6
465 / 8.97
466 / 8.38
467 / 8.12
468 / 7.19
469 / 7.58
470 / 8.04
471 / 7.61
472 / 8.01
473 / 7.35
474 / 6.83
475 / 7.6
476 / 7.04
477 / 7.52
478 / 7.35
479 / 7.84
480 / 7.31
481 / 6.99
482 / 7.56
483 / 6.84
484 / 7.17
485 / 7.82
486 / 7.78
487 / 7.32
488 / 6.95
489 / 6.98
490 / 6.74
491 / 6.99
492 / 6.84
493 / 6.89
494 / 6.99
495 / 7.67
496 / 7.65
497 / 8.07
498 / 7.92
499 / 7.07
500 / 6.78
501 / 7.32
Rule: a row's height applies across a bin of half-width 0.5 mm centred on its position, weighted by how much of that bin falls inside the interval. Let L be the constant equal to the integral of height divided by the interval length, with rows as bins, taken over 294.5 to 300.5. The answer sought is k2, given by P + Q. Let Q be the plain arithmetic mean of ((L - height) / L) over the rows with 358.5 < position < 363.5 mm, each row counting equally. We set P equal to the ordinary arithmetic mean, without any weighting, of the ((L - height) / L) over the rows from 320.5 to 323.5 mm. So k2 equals -0.1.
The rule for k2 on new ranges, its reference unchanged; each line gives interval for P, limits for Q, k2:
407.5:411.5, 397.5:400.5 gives -0.5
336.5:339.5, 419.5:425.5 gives -0.3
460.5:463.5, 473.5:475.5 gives -0.6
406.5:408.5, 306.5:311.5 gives -0.3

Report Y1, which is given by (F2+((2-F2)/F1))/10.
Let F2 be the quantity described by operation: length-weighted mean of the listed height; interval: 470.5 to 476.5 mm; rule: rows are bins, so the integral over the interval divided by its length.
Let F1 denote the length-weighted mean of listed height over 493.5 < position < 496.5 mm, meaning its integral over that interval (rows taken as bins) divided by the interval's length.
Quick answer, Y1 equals 0.668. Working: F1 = 7.44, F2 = 7.41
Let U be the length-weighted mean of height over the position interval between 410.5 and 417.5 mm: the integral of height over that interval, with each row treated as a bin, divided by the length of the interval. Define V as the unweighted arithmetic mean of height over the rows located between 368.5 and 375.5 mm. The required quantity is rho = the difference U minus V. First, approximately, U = 7.7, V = 5.92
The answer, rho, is 1.8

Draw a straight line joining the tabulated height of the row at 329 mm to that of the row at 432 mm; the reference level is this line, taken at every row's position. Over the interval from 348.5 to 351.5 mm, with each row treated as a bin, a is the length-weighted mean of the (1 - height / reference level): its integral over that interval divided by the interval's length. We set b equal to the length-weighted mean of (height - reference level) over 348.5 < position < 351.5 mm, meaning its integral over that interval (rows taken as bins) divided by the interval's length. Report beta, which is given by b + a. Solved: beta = 0.8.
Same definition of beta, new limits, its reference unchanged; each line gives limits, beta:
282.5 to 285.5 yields 0.9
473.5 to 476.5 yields -0.1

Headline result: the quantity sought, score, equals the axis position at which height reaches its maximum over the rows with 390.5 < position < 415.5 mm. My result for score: 397 mm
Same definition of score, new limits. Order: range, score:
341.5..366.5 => 362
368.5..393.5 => 385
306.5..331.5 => 310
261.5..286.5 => 264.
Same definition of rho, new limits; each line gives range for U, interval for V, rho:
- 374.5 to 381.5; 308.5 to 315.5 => -0.1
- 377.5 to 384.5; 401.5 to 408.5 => -1.2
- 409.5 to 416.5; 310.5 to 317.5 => 1.9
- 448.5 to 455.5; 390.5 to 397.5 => 0.2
